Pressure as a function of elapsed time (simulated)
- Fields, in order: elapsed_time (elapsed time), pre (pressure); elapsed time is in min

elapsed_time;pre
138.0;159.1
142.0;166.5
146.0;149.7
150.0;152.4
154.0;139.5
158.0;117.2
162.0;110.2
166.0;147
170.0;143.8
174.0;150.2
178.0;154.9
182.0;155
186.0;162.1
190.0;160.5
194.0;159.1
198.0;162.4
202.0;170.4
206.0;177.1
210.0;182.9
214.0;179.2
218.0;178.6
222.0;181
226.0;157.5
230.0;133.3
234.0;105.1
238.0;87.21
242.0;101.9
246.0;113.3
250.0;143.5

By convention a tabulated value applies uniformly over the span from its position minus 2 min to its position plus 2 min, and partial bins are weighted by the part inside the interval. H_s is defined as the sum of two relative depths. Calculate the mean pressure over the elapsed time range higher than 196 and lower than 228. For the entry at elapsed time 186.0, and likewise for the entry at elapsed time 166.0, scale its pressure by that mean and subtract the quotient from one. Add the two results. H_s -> 0.22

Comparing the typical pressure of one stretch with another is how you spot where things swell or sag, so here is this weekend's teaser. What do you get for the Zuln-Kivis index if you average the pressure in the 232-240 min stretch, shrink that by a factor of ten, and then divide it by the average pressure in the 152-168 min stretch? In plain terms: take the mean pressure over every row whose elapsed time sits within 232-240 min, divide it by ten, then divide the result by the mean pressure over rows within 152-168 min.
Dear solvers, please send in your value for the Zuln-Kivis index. 0.07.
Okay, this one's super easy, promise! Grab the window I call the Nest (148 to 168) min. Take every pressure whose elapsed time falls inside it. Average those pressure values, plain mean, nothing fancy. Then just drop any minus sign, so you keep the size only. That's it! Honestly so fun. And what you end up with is 133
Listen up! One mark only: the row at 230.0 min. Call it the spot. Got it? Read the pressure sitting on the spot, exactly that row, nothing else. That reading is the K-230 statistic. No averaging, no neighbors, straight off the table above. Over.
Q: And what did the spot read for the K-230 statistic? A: 133.3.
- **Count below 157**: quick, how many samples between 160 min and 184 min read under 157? 6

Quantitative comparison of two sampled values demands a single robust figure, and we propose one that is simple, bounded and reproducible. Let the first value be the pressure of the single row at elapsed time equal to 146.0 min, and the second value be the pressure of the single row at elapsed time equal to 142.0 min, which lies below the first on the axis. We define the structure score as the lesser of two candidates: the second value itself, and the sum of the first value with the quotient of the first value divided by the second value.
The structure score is 151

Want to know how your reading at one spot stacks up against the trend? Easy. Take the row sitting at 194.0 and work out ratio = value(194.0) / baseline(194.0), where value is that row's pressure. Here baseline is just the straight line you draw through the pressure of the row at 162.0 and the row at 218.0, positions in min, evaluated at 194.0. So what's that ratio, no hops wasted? 1.07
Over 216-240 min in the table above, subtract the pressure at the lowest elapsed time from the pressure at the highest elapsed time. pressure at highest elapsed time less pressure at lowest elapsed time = -91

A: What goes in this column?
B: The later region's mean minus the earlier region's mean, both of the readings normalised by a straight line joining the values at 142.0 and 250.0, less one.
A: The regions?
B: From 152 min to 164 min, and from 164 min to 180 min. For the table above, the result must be 0.18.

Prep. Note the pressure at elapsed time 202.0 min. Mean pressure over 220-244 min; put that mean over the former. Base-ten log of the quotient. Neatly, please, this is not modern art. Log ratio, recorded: -0.13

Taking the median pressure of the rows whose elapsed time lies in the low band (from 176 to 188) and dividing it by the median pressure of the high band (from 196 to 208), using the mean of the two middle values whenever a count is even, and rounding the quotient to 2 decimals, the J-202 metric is 0.91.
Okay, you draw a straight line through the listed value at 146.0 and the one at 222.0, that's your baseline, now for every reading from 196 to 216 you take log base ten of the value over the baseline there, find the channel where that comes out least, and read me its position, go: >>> 198.0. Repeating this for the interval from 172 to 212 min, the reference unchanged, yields 174.0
